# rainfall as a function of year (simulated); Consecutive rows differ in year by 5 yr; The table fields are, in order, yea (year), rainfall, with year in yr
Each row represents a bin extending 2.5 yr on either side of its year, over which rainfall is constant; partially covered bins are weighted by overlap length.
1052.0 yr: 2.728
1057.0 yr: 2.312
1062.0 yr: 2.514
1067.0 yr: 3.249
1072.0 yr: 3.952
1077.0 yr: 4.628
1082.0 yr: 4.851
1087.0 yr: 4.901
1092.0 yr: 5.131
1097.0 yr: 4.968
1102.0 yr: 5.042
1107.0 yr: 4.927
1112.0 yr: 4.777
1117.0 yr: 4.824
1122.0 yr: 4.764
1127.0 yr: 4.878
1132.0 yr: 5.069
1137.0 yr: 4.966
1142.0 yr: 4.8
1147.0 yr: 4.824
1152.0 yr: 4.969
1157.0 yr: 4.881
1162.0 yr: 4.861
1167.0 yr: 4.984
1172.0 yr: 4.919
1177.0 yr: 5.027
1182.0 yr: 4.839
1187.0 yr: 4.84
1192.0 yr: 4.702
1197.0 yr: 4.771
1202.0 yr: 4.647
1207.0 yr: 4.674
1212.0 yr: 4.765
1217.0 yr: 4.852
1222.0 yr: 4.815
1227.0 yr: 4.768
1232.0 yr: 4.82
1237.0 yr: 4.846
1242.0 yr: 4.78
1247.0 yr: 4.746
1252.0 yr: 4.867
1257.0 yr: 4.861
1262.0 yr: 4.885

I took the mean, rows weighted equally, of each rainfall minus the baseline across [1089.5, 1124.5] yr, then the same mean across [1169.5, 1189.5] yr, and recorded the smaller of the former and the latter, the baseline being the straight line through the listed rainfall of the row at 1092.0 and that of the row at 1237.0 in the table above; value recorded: -0.18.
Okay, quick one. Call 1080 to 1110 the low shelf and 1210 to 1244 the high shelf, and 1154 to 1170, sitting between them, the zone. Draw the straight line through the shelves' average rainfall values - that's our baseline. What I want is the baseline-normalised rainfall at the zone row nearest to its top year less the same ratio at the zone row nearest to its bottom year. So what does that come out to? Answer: 0.024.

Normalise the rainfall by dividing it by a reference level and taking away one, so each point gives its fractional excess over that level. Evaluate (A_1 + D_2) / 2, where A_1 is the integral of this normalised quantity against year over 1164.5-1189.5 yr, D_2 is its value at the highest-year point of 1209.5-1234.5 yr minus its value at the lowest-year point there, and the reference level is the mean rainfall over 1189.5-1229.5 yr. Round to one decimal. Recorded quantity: 0.5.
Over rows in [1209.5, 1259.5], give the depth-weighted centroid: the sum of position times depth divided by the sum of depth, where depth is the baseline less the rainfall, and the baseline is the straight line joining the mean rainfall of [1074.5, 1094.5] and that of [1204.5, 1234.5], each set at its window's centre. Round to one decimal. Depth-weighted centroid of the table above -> 1242.4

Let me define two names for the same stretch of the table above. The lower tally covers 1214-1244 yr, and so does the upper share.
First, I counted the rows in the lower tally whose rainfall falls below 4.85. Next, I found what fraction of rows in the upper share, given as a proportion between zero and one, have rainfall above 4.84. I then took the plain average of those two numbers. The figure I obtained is 2.7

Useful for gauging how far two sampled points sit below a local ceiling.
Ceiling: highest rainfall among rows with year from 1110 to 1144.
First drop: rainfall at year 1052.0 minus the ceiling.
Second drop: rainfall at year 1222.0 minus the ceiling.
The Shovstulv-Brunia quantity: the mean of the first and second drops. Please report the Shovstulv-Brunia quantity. -1.3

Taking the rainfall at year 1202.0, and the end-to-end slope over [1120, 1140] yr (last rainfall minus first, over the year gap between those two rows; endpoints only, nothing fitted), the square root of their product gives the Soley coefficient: 0.25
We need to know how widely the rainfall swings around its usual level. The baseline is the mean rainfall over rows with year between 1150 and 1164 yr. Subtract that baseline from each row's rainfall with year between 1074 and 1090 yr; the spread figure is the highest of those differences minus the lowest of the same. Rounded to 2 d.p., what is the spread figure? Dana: 0.27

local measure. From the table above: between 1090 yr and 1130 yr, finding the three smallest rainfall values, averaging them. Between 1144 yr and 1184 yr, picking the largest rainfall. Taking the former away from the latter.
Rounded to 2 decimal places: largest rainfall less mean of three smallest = 0.24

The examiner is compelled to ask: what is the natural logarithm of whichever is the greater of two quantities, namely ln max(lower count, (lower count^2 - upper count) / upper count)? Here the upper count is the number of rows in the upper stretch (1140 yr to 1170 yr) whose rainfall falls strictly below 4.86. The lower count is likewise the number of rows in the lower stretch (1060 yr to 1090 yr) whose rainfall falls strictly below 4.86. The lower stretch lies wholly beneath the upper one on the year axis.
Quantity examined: 2.4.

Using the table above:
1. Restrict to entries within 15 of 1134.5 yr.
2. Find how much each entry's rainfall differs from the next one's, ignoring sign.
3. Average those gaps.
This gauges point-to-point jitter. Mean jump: 0.12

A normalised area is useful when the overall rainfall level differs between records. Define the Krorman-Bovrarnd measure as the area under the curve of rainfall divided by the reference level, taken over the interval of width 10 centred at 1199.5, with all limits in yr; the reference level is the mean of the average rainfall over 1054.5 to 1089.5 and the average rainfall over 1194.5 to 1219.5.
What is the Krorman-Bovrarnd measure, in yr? 11.1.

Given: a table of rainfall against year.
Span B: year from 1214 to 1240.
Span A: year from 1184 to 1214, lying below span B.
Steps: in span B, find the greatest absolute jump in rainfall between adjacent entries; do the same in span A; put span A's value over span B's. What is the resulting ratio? 2.7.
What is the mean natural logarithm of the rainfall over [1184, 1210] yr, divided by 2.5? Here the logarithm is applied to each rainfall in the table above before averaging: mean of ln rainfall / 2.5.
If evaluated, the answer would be 0.621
